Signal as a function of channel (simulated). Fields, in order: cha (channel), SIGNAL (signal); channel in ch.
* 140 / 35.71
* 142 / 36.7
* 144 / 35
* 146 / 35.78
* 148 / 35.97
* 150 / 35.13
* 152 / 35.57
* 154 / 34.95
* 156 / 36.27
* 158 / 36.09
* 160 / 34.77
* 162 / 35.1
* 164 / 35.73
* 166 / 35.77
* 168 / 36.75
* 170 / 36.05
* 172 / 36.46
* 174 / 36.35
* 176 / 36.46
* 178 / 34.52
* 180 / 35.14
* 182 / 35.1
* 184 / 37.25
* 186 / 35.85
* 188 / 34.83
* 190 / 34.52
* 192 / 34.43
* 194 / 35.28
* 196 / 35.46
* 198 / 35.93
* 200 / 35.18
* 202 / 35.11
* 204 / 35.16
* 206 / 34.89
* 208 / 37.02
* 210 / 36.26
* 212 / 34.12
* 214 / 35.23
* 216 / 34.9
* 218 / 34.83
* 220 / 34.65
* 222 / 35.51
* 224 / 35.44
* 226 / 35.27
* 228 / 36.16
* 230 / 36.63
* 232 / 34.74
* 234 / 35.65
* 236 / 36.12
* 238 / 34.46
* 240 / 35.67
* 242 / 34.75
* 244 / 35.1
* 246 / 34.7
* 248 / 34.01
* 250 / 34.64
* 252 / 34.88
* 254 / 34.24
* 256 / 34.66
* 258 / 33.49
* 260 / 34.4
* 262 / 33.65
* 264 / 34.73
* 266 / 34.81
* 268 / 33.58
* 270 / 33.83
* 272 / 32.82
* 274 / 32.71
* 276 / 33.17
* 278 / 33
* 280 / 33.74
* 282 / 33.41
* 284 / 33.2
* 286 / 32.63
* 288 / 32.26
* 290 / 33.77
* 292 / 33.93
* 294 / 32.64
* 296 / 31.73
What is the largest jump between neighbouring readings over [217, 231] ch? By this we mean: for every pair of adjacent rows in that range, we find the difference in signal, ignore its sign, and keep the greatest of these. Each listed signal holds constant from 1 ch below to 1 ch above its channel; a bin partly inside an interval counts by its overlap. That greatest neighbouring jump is 0.89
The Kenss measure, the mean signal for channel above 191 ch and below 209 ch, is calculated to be 35.4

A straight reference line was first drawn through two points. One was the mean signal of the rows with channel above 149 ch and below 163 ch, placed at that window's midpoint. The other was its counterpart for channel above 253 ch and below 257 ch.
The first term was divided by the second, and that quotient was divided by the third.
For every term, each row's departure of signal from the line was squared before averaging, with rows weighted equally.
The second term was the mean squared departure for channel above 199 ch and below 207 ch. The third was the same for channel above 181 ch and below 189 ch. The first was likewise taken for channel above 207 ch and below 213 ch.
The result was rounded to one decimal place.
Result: 68.1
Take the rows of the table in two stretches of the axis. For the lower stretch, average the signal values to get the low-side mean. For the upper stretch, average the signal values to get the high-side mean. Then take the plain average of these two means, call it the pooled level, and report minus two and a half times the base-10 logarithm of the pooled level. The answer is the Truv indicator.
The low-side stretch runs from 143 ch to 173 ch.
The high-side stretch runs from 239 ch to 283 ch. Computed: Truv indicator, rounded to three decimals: -3.857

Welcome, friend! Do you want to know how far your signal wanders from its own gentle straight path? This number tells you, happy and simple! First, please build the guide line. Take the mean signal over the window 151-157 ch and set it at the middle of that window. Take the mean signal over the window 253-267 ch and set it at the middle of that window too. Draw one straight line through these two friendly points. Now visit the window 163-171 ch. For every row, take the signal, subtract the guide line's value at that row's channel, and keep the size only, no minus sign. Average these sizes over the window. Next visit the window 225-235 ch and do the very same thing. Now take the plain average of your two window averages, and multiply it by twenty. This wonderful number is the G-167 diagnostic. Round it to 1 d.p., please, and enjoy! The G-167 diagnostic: 16.7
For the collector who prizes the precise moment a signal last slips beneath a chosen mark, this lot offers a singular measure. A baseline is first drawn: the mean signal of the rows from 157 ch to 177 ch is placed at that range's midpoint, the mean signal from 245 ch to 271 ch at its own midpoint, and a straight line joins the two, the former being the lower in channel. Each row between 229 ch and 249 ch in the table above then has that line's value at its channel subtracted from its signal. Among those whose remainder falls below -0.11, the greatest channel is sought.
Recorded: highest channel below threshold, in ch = 248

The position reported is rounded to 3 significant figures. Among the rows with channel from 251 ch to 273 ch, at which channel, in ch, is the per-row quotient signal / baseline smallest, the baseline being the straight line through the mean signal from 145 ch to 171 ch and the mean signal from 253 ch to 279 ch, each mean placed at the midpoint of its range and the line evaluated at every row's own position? 272 ch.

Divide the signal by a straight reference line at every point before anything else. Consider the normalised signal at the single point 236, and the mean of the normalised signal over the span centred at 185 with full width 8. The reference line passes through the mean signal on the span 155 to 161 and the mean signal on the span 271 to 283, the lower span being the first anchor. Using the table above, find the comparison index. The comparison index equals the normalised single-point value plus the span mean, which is 2.08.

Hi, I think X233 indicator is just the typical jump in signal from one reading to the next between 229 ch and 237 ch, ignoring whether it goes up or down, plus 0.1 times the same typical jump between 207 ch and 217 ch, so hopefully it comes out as 1.20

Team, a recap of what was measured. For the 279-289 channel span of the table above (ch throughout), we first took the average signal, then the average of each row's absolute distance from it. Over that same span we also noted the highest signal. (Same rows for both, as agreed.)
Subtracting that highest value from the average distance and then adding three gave -30.3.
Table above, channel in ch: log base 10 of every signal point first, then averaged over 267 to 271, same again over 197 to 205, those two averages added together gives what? 3.08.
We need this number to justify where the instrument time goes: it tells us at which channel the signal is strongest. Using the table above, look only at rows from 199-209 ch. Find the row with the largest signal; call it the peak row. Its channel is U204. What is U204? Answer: 208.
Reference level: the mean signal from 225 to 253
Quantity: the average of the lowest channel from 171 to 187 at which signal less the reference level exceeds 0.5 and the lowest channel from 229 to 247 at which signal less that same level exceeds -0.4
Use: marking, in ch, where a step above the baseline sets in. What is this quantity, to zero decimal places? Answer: 201 ch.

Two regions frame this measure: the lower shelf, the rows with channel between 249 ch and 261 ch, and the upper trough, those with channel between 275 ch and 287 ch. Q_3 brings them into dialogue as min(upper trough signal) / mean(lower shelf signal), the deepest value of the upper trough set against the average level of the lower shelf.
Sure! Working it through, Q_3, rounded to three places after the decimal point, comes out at 0.949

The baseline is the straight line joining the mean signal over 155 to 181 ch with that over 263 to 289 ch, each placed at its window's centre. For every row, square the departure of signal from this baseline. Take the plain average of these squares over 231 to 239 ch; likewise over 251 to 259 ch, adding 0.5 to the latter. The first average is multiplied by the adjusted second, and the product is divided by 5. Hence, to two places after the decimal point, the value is 0.26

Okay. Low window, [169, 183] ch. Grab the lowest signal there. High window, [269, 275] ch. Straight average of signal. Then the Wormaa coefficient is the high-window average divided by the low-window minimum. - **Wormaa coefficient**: 0.96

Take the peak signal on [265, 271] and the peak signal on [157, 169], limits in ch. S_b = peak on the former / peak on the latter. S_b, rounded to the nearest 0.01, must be 0.95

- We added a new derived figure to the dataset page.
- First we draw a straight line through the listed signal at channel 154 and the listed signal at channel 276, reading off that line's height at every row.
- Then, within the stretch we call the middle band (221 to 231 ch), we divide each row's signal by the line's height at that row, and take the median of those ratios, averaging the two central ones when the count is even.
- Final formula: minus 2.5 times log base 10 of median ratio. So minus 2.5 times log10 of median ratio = -0.049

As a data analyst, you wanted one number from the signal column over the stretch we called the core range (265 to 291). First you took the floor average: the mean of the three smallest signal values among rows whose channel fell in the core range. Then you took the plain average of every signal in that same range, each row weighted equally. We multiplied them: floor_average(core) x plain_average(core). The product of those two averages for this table 1083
